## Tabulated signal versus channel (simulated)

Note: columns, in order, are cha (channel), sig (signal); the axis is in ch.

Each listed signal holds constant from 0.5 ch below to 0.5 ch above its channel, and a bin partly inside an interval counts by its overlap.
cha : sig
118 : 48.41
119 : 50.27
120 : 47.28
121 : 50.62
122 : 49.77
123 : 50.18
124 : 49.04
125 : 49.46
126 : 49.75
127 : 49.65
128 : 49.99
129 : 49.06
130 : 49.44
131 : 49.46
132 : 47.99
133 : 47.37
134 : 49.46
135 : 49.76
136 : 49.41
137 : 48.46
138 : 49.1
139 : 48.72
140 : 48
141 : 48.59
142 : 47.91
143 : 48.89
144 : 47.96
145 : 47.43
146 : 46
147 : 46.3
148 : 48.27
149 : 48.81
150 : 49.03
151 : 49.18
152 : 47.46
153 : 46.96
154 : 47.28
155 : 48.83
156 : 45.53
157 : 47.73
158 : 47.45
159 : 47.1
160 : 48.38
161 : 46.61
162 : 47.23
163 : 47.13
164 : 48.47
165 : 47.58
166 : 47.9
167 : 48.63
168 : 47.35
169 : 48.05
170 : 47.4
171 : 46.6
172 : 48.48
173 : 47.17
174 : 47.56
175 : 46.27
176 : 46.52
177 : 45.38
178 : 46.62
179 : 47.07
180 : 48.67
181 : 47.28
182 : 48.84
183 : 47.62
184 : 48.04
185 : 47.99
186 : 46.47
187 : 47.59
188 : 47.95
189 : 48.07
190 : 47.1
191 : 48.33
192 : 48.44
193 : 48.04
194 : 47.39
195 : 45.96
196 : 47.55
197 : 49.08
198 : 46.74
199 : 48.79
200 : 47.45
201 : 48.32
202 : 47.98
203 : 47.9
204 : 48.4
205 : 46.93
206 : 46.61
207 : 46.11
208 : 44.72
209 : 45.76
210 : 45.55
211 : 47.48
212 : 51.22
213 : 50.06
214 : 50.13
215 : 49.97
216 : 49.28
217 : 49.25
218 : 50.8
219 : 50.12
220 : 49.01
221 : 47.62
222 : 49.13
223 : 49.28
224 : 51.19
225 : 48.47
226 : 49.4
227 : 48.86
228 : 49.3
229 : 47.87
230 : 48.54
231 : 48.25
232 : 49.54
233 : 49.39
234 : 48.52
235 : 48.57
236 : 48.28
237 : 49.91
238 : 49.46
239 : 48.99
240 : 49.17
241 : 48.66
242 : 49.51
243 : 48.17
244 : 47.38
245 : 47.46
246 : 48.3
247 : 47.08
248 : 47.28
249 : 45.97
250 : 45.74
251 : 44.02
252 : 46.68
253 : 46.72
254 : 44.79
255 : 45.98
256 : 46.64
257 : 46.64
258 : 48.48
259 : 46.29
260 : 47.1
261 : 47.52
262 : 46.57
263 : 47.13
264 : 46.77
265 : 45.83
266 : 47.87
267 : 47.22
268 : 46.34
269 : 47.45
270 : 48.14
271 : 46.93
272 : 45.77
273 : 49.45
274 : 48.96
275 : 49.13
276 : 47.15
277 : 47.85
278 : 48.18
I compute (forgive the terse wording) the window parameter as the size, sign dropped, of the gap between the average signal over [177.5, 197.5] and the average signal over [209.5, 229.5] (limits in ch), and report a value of 1.5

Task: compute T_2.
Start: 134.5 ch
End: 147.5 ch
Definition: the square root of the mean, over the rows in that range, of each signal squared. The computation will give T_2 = 48.2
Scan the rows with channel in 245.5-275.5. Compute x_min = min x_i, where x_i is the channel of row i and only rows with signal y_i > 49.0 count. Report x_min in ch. 273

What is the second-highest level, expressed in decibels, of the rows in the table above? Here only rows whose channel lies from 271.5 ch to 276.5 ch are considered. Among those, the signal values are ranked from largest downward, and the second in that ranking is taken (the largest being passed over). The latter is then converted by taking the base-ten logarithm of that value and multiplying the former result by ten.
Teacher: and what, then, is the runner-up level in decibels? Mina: 16.9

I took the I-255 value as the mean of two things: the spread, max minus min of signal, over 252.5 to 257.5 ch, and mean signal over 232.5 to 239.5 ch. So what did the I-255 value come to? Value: 25.5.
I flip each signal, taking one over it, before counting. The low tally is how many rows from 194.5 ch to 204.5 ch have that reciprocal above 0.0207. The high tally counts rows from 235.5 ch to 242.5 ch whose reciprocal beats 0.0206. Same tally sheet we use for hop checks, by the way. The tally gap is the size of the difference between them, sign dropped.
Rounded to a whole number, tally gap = 5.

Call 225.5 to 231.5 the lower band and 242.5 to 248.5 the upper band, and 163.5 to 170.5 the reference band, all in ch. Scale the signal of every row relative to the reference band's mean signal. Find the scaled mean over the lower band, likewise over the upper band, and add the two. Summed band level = 2.01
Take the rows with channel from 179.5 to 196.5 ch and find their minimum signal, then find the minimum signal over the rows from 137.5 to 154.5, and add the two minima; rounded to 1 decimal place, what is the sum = 92.0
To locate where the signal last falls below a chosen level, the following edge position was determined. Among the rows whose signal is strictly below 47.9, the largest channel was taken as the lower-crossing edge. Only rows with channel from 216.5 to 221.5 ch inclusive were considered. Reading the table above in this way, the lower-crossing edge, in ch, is 221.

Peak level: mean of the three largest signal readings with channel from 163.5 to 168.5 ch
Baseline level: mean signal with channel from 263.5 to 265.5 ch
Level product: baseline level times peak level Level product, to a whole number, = 2238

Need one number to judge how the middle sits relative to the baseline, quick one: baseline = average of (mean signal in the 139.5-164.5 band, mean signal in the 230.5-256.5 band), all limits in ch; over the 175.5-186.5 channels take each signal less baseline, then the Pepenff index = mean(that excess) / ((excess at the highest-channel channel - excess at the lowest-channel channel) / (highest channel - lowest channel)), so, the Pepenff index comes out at 77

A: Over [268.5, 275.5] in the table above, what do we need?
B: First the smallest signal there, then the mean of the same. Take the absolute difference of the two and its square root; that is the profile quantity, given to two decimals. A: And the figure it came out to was 1.49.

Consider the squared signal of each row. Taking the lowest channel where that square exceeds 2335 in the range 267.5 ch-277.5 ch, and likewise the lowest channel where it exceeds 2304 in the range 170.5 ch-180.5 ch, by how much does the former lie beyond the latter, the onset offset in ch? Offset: 101 ch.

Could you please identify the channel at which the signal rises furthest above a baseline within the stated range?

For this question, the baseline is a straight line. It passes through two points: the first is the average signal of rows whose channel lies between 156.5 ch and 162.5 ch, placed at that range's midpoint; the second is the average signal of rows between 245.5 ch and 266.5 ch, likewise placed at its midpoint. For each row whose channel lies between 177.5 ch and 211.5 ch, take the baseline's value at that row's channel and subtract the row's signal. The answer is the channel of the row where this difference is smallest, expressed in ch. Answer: 197 ch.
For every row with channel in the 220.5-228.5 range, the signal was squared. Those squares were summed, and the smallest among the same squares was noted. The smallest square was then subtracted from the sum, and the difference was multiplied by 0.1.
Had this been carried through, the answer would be 1707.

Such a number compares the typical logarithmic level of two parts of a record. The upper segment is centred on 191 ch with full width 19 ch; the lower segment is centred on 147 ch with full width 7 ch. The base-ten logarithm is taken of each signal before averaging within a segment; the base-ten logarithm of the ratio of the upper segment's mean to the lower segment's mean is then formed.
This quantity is 0.0002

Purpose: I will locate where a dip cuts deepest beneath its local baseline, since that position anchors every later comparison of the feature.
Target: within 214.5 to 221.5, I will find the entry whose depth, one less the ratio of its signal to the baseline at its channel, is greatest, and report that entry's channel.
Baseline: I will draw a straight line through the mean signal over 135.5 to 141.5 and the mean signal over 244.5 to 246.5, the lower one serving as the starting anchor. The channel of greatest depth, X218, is 221 ch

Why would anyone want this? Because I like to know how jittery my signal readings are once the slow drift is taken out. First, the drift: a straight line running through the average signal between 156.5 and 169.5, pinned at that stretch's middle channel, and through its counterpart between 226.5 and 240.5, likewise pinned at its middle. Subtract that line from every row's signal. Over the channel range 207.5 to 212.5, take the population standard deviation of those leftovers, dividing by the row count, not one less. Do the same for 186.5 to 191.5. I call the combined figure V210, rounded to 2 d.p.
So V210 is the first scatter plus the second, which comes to 2.72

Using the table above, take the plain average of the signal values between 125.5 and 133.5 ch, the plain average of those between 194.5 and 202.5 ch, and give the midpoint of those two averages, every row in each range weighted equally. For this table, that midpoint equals 48.4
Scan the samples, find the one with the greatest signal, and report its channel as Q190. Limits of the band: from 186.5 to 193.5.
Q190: 192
